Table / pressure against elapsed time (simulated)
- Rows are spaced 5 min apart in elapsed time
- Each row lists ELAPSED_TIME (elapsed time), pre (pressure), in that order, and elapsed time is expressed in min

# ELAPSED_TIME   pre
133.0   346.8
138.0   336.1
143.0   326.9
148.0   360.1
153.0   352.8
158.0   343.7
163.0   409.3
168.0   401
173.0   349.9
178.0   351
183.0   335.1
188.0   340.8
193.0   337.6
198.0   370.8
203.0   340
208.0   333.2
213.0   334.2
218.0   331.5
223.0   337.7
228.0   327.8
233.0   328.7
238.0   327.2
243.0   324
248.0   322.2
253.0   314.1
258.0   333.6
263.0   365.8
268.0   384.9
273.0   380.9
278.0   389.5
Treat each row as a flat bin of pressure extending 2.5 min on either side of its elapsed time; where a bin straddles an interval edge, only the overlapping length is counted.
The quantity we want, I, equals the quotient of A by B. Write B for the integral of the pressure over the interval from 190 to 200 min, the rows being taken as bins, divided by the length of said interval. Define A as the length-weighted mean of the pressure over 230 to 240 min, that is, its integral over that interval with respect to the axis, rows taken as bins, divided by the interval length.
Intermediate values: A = 328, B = 353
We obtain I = 0.93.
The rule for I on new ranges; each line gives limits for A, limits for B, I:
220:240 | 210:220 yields 0.99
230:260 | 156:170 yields 0.84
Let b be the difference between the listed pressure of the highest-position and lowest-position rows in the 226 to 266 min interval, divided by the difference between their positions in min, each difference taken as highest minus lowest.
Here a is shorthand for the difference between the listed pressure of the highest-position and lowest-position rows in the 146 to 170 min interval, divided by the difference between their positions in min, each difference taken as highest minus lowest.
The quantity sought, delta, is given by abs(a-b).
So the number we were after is 0.96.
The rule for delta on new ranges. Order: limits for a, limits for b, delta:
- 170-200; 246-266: 2.07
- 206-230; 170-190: 0.34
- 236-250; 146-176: 0.09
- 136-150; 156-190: 2.50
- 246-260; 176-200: 0.15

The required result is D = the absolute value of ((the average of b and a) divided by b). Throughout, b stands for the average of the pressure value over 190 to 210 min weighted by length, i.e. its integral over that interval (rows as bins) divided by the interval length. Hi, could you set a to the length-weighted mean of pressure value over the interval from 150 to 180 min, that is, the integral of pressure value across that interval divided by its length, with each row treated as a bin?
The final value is 1.03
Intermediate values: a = 368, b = 346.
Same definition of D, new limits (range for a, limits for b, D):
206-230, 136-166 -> 0.97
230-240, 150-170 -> 0.94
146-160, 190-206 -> 1.01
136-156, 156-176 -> 0.96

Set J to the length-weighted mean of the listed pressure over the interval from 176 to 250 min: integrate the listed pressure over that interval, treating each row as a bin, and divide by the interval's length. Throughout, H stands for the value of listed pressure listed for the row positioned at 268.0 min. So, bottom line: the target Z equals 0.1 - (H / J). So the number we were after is -1.05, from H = 384.9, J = 336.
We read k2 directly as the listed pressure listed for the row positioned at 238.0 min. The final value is 327.2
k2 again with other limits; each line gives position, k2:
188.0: 340.8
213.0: 334.2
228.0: 327.8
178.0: 351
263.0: 365.8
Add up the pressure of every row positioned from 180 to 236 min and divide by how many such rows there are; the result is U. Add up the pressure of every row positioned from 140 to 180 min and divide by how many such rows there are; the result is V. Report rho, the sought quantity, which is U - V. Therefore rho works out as -24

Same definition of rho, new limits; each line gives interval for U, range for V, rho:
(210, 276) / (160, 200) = -23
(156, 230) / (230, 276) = 7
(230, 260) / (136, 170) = -36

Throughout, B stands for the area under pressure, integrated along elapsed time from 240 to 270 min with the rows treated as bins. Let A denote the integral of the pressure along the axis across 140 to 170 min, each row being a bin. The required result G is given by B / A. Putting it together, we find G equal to 0.93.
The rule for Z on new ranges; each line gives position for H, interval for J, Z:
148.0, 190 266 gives -0.97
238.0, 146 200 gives -0.81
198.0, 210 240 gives -1.02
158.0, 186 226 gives -0.91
